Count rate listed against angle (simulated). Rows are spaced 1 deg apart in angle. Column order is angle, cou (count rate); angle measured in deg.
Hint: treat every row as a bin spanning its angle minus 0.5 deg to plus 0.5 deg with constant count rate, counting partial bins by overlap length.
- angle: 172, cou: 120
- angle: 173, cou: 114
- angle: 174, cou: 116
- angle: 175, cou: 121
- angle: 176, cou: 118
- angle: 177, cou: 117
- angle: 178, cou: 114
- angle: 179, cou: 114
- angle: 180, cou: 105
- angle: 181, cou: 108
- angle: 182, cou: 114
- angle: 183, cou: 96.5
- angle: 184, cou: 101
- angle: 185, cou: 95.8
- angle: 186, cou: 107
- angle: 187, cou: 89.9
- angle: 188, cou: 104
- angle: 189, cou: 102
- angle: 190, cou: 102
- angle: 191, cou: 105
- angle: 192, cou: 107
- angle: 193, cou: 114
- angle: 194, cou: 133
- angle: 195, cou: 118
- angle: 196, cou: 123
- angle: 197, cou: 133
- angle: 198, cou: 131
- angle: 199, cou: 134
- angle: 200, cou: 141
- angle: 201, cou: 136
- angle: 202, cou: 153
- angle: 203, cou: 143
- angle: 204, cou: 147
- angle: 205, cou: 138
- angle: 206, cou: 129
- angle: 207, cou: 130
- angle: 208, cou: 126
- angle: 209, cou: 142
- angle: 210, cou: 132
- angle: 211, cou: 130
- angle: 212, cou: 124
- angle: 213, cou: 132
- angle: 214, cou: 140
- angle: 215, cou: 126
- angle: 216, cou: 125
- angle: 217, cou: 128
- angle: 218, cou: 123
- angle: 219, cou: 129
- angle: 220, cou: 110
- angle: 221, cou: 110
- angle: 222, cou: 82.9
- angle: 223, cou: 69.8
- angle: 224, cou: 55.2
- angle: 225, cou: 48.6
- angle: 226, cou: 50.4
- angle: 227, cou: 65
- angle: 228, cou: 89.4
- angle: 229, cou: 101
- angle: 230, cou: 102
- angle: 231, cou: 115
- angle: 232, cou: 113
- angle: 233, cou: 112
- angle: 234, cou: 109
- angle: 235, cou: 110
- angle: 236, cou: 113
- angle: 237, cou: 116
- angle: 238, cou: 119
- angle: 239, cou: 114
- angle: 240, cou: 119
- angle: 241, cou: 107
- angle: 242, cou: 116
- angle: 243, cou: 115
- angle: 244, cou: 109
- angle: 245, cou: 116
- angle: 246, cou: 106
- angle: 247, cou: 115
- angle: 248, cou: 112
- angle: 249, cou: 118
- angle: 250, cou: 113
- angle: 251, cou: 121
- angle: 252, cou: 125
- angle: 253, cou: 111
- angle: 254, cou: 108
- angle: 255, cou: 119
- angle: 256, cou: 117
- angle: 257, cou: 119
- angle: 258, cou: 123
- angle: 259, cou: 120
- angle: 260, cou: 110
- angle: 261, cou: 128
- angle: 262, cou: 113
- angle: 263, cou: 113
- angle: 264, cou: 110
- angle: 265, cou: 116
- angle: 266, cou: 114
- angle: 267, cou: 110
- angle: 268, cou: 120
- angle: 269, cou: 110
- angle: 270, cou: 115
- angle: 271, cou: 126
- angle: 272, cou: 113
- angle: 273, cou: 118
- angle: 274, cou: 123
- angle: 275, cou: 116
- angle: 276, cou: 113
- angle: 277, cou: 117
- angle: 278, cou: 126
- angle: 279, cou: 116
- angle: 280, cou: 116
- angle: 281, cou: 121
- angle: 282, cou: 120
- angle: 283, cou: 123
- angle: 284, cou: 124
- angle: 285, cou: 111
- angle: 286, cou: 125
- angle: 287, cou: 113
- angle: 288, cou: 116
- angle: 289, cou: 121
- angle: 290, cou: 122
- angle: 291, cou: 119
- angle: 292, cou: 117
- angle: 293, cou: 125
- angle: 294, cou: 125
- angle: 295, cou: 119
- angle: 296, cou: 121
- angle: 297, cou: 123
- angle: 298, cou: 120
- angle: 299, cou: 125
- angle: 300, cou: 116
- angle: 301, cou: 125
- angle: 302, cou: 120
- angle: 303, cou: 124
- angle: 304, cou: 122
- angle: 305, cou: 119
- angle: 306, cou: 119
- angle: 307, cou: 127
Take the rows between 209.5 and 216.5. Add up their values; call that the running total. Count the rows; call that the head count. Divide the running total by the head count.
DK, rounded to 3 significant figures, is 130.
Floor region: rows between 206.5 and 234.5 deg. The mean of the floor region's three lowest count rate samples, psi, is 51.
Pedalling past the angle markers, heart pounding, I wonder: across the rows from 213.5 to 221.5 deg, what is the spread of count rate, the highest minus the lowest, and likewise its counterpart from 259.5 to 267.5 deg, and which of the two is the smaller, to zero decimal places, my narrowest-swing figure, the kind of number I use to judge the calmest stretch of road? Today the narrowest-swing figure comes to 18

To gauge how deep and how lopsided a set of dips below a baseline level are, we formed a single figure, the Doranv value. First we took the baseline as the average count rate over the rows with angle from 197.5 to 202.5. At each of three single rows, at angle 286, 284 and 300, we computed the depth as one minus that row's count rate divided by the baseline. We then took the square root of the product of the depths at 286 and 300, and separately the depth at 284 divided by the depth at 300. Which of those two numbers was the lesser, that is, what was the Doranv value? 0.13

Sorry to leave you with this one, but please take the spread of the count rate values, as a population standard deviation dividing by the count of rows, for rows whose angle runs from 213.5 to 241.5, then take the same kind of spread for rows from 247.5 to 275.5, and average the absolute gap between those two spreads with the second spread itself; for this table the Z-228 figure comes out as 12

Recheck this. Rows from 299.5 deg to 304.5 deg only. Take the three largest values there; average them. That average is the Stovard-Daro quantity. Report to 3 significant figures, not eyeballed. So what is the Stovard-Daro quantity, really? 124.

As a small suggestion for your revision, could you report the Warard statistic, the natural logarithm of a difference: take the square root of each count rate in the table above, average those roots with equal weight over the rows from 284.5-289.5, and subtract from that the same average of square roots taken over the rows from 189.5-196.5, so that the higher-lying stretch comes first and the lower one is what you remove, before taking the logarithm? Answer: -2.0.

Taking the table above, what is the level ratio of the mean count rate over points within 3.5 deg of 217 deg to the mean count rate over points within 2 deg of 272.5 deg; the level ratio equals 1.049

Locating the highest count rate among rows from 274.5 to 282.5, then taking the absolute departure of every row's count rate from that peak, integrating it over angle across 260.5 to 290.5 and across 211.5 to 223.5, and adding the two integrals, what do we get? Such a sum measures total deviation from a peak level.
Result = 417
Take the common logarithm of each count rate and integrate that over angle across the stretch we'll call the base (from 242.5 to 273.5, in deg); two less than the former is 62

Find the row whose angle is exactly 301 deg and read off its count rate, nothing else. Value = 125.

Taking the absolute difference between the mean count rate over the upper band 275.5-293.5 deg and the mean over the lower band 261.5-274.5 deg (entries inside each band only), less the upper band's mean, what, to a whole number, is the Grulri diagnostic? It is -115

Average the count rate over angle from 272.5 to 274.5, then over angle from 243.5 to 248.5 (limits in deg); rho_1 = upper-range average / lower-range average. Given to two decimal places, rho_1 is 1.08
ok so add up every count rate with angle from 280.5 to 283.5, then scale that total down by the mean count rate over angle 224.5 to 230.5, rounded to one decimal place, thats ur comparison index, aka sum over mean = 4.8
